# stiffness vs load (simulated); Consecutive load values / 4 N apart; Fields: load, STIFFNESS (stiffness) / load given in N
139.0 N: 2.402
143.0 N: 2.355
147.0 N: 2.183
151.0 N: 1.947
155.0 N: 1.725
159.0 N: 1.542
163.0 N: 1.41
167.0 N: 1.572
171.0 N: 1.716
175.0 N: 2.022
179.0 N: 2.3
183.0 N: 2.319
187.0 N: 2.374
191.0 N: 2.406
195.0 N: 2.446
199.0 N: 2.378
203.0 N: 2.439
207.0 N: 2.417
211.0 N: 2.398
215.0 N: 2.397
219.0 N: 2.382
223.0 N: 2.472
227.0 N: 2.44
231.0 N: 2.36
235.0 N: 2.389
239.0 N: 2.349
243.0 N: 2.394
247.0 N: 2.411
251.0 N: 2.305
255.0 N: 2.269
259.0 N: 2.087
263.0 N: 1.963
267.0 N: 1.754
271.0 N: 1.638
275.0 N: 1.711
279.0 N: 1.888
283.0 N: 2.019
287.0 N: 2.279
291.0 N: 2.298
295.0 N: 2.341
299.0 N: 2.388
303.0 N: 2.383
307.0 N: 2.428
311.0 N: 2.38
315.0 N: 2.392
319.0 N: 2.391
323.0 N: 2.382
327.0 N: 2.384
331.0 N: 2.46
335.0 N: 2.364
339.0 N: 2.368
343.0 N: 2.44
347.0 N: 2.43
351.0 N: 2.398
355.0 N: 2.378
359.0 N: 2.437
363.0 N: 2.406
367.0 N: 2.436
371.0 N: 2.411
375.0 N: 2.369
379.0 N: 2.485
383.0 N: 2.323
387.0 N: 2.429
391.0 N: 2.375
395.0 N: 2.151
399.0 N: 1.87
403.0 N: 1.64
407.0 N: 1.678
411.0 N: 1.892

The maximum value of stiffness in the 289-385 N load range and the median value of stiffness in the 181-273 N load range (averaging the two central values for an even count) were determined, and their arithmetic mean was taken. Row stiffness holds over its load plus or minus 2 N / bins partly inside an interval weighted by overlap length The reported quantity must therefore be 2.4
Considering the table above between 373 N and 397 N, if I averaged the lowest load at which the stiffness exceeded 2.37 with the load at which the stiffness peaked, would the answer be 379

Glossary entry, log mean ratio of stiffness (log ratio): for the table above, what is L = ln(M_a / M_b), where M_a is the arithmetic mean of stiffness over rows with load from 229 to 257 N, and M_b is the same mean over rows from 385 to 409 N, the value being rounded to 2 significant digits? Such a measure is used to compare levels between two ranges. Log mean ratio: 0.15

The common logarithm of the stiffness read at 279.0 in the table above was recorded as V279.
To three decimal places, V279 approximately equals 0.276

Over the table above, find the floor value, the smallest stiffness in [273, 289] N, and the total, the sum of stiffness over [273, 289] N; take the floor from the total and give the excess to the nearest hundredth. 6.19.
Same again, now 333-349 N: 7.24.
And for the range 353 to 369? 7.28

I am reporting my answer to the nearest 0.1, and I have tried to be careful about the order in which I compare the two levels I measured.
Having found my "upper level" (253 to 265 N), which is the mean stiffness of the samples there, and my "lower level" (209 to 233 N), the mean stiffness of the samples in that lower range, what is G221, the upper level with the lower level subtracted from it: -0.3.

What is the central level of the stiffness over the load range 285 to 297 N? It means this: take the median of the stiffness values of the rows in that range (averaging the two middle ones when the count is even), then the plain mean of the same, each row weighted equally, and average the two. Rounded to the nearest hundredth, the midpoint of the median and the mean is 2.30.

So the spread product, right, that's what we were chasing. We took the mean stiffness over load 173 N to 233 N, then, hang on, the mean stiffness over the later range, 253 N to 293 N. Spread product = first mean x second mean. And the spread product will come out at 4.72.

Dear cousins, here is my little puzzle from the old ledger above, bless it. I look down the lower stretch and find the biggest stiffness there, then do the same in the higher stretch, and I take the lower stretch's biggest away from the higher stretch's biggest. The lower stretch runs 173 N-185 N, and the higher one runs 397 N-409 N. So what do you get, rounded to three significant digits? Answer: -0.449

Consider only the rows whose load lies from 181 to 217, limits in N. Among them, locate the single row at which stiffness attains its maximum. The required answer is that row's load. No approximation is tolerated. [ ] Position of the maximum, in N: 195.0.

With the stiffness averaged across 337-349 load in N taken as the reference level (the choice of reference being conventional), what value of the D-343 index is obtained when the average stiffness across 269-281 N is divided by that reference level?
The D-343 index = 0.72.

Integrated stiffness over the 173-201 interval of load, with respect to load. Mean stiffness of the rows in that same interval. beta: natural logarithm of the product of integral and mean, 5.02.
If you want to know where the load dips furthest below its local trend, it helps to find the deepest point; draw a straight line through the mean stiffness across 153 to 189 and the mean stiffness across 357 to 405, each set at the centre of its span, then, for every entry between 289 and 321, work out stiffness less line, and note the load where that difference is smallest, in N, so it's 291.0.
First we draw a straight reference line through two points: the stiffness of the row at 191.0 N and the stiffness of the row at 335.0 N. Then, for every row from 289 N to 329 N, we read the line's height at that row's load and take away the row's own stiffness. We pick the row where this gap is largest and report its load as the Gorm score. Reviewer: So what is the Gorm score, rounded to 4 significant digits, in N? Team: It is 291.0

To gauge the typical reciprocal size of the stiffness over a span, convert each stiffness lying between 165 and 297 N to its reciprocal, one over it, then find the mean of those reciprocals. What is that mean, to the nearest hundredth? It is 0.46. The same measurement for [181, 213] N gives 0.42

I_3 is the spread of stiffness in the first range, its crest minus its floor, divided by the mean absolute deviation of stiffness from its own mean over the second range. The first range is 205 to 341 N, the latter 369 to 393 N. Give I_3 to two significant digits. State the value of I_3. 19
